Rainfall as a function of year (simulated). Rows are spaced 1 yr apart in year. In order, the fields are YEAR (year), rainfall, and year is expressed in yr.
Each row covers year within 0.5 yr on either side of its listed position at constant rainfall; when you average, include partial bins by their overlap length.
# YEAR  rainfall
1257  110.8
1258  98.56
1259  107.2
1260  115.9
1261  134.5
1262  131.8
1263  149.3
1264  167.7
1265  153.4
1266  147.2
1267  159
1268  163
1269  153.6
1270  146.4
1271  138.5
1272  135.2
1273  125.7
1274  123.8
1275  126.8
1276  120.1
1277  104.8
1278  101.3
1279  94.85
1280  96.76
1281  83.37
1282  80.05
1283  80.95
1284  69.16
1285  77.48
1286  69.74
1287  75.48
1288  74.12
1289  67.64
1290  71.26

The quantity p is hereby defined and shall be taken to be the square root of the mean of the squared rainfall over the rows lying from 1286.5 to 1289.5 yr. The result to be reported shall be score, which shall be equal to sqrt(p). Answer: 9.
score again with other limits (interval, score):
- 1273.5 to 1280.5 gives 11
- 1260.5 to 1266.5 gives 12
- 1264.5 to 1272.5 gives 12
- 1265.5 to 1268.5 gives 13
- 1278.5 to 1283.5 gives 9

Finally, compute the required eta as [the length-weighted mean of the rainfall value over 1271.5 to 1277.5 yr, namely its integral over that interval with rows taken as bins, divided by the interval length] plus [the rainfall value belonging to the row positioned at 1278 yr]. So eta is 224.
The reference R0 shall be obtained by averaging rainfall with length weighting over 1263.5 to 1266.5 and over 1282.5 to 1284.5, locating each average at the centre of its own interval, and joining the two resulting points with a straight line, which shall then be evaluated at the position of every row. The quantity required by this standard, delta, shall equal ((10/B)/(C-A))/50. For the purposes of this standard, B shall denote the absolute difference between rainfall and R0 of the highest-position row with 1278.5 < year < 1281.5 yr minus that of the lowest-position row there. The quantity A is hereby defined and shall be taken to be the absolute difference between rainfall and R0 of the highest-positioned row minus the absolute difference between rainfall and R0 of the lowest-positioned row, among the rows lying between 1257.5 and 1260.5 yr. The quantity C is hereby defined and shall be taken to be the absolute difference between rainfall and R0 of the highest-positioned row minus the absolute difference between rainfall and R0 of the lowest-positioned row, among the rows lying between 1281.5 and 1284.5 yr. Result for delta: 0.003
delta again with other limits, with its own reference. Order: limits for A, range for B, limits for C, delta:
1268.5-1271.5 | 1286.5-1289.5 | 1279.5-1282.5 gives 0.141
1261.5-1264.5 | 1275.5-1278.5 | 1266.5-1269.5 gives -0.001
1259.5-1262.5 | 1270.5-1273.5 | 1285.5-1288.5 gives -0.001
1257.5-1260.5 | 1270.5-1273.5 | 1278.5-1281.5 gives -0.002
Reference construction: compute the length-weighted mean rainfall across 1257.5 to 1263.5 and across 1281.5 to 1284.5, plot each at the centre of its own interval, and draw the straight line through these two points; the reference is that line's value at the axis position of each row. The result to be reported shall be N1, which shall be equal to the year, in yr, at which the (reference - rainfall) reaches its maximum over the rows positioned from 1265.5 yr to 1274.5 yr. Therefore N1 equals 1273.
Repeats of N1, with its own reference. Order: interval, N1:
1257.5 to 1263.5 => 1258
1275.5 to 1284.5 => 1284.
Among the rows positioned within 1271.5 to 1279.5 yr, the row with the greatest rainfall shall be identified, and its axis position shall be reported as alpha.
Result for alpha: 1272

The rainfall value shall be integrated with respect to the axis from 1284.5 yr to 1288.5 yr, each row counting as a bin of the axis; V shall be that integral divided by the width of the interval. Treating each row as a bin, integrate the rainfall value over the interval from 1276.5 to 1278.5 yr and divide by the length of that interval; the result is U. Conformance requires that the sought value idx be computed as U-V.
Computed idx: 29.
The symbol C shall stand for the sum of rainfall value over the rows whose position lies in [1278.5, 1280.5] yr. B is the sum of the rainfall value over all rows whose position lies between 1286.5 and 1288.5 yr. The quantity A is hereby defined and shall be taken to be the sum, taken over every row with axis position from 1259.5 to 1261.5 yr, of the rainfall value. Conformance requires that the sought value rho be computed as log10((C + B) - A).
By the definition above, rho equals 1.96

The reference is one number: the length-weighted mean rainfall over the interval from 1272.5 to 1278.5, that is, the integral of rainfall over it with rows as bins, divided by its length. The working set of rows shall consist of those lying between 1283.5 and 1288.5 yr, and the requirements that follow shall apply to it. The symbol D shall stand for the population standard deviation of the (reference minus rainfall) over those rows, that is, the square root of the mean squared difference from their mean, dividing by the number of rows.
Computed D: 3.2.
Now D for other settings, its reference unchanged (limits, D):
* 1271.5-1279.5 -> 13.4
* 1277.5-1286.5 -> 10.9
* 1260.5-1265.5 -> 13.1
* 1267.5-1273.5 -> 12.3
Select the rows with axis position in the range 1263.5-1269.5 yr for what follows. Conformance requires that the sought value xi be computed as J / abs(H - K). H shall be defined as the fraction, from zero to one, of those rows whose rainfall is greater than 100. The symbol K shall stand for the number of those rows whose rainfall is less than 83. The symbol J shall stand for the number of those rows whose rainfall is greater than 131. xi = 6.0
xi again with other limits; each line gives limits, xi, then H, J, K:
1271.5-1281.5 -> 1.4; 0.7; 1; 0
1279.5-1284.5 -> 0.0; 0.0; 0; 3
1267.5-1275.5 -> 5.0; 1.0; 5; 0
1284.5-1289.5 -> 0.0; 0.0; 0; 5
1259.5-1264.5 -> 4.0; 1.0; 4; 0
